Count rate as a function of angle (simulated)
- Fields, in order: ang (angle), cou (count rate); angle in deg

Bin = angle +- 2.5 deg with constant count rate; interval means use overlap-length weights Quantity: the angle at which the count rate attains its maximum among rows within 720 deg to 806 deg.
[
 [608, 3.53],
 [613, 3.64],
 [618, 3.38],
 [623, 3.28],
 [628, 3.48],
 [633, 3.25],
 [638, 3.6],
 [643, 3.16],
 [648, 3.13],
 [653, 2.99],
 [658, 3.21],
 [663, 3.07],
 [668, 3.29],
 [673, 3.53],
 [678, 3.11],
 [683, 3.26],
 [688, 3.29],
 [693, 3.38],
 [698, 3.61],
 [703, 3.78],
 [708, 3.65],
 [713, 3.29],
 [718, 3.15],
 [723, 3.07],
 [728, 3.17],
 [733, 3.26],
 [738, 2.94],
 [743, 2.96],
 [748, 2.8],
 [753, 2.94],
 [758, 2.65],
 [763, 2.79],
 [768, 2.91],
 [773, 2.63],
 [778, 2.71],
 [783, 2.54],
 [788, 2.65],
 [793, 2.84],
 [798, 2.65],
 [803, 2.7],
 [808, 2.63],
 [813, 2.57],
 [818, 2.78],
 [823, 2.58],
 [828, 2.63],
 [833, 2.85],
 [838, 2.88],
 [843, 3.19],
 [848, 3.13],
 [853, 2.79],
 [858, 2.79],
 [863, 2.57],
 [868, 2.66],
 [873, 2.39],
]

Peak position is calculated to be 733 deg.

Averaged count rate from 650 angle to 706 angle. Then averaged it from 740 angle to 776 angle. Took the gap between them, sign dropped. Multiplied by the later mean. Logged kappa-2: 1.43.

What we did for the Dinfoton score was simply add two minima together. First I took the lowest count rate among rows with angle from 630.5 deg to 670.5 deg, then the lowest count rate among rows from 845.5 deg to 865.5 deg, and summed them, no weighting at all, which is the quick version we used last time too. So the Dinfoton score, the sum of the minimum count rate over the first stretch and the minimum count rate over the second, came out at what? 5.56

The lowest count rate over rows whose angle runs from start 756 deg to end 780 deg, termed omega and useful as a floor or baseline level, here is 2.63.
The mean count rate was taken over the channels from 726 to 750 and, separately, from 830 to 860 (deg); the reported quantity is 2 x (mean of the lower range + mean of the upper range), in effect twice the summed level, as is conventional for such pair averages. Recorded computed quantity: 11.9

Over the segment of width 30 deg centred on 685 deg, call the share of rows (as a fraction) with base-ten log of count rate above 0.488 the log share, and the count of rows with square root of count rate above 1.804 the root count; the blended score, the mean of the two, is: 3.0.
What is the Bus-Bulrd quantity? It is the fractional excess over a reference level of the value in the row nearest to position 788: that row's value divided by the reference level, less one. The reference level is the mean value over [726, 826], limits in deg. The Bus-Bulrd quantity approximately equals -0.048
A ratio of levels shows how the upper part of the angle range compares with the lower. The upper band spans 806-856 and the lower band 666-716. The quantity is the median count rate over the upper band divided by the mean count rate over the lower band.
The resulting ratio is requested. 0.81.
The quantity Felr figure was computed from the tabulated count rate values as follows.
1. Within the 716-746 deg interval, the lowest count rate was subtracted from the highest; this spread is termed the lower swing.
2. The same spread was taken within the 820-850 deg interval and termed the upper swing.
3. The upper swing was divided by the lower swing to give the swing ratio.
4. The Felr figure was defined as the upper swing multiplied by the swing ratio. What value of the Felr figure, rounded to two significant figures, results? 1.2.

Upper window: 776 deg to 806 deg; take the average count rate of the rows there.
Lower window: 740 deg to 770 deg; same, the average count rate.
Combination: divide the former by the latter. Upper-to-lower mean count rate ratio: 0.94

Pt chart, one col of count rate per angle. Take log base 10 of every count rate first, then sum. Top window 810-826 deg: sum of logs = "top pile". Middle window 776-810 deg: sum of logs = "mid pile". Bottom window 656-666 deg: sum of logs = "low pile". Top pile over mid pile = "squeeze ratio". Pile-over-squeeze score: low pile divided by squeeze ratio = 2.3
